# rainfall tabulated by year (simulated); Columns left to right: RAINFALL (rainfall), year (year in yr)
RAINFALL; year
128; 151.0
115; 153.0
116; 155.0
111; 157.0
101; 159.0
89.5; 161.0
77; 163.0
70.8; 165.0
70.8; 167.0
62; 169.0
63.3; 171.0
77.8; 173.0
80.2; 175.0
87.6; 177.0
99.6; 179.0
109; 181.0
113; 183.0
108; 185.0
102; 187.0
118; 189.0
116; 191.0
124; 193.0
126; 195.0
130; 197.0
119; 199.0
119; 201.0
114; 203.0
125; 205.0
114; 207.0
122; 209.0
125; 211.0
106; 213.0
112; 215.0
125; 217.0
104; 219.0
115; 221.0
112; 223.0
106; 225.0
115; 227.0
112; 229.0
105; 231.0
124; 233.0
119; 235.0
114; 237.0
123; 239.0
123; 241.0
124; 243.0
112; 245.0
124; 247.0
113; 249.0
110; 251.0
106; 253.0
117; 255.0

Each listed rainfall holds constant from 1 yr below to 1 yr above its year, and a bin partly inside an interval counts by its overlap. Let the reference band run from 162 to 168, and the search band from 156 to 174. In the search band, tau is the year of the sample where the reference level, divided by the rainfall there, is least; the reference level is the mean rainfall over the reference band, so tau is 157.0 yr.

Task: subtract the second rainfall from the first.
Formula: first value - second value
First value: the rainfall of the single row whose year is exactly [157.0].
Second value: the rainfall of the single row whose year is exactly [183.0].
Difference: -2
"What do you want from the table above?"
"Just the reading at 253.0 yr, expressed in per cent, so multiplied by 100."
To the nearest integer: 10600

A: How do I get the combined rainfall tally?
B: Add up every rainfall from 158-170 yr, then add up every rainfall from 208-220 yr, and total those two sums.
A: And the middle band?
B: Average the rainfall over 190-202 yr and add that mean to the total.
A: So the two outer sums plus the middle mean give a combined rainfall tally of 1287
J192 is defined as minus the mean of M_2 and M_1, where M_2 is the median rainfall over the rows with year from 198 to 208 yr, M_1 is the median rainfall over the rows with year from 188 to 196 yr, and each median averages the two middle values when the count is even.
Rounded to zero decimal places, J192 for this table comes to -120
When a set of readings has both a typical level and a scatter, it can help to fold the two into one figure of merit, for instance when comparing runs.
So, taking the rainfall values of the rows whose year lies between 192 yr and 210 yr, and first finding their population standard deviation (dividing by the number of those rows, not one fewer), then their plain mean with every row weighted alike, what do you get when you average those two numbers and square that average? 4005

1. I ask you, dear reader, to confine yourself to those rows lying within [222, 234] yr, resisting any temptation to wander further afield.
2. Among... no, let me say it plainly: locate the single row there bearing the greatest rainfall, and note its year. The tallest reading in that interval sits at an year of 233.0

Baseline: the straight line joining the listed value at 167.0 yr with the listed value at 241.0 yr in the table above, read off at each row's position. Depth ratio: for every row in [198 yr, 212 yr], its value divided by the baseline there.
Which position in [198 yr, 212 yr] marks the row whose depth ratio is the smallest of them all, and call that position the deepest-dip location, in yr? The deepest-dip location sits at 207.0 yr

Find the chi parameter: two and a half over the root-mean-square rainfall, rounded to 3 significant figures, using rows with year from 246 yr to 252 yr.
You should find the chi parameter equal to 0.0216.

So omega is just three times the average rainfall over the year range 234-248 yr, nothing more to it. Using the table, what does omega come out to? 360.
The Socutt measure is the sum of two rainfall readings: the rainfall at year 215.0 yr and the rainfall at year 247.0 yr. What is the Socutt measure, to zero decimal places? 236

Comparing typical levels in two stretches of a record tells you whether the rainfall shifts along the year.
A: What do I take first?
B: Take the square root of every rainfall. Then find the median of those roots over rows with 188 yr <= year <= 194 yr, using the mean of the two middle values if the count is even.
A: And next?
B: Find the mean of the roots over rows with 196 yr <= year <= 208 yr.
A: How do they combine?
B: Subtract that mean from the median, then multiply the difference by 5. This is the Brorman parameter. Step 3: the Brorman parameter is -0.5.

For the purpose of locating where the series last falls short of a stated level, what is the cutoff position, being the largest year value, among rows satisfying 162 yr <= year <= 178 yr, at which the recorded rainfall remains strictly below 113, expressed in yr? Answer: 177.0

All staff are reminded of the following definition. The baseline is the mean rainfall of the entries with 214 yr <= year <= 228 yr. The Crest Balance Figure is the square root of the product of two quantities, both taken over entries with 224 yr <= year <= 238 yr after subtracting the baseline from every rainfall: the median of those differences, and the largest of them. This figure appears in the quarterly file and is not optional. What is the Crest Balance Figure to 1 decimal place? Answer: 3.8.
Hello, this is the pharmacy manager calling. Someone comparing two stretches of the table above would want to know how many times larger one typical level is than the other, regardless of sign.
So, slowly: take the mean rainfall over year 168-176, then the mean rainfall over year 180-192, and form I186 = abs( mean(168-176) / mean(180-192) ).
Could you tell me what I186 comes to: 0.64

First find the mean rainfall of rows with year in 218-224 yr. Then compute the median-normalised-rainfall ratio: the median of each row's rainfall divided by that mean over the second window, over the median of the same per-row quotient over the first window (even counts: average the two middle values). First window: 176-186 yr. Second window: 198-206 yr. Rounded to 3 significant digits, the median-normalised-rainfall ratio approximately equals 1.10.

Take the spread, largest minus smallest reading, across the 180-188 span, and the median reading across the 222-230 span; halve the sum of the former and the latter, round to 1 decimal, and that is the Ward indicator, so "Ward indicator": 61.5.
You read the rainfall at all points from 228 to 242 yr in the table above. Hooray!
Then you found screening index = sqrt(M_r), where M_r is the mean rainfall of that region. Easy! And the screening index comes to 10.8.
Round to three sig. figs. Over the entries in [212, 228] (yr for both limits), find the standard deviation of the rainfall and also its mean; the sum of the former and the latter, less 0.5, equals 118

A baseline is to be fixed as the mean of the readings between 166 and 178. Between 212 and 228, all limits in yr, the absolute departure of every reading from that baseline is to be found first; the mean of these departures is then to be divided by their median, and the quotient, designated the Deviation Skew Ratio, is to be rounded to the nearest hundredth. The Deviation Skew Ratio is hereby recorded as 1.00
